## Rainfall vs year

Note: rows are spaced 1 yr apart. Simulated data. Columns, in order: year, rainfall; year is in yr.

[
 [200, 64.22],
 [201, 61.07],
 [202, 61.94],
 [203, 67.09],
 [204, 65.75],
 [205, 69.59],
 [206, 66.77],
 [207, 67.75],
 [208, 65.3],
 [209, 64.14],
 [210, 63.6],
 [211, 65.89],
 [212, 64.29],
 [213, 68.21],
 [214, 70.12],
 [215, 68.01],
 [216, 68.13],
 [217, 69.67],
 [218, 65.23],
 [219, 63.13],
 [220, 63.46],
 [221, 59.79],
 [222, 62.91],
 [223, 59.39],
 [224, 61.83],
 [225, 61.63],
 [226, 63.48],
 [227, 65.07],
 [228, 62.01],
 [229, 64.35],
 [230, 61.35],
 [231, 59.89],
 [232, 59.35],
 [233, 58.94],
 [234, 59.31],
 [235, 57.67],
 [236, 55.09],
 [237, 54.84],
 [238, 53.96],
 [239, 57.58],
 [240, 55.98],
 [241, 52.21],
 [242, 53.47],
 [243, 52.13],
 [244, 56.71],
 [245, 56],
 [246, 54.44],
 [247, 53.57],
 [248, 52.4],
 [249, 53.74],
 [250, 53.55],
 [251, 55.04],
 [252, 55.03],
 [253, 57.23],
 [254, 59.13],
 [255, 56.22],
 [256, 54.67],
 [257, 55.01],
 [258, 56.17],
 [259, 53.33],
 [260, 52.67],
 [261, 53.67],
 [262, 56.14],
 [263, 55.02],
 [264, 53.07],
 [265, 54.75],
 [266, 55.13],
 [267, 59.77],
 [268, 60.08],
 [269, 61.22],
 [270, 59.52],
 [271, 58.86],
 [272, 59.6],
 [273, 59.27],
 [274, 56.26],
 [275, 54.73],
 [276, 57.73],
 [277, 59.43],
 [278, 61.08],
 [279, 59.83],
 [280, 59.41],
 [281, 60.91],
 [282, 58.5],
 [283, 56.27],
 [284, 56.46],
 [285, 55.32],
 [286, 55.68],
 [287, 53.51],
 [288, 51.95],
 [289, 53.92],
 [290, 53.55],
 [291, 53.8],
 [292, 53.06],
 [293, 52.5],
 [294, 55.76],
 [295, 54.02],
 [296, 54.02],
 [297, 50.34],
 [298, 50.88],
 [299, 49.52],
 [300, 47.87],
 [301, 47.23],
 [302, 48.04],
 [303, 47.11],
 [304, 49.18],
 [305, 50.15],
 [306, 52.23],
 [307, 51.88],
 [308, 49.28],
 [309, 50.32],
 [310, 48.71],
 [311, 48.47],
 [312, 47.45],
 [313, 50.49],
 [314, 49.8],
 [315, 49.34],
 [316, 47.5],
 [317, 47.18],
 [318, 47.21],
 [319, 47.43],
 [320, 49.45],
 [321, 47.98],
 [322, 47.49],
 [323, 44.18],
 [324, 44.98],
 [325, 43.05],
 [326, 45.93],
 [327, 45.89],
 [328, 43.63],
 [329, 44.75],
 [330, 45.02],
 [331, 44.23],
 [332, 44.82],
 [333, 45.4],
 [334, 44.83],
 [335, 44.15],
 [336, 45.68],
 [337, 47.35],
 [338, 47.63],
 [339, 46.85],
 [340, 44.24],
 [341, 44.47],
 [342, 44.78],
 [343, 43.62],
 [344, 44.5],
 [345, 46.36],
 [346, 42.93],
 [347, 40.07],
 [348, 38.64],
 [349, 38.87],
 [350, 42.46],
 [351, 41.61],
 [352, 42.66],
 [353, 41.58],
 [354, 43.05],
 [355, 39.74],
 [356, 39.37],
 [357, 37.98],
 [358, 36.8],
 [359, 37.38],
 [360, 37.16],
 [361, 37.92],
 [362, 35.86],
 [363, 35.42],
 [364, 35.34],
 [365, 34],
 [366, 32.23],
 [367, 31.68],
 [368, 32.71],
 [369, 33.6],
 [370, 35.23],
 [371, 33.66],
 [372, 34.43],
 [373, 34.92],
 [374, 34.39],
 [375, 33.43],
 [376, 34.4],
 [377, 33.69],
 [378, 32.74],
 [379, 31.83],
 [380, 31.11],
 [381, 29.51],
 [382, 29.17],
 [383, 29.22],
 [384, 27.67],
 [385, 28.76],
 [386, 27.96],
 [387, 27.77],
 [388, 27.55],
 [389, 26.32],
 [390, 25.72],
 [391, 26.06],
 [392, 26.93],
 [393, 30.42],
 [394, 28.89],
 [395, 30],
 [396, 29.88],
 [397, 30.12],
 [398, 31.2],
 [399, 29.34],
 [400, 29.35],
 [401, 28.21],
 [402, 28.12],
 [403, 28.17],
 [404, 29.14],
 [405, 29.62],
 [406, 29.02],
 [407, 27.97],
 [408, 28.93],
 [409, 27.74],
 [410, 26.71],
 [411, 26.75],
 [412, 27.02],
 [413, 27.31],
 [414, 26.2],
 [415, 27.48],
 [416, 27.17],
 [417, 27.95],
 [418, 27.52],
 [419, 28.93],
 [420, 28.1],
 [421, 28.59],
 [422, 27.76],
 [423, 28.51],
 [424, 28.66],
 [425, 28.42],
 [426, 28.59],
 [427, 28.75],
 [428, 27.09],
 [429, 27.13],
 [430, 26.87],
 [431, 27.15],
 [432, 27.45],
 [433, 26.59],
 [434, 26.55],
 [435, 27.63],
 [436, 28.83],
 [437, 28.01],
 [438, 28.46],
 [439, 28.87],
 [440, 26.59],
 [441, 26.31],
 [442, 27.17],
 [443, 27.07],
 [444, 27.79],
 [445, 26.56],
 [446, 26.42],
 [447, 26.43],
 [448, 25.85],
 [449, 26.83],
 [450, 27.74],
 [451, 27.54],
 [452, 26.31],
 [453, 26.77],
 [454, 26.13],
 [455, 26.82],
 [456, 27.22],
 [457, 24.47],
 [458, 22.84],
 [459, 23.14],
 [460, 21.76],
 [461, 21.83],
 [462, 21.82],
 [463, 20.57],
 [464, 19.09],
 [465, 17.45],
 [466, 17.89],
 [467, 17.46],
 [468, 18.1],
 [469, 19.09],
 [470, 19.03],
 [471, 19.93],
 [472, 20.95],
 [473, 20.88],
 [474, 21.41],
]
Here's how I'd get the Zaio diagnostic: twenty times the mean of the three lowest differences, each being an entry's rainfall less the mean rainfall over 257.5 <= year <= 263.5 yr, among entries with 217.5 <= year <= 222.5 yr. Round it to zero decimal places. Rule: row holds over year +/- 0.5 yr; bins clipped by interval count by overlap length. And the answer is 149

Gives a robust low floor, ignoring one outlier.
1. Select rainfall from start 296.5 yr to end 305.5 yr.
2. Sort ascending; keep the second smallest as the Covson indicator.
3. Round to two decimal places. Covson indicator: 47.23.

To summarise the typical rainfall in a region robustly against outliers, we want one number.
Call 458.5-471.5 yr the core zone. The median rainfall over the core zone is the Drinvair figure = 19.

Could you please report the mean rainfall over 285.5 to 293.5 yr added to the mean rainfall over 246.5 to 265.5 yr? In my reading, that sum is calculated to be 108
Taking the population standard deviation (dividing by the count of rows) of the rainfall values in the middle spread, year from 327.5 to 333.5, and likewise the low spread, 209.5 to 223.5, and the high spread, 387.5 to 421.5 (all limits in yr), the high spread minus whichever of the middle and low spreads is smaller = 0.8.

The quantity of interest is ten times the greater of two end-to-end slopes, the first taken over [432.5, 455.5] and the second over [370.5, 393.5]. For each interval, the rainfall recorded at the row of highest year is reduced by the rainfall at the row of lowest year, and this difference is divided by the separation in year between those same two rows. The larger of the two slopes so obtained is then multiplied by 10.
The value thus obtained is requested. 0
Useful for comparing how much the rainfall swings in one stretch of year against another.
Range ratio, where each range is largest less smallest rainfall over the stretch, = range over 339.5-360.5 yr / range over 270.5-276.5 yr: 2.0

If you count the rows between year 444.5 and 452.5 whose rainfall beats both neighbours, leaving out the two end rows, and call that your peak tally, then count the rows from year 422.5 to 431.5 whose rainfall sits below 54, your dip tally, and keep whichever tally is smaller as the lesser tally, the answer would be 2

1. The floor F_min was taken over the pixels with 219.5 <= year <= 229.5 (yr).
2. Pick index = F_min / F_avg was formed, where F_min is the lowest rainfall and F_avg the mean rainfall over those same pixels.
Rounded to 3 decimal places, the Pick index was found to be 0.952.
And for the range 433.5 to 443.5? 0.955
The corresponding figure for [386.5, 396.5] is 0.920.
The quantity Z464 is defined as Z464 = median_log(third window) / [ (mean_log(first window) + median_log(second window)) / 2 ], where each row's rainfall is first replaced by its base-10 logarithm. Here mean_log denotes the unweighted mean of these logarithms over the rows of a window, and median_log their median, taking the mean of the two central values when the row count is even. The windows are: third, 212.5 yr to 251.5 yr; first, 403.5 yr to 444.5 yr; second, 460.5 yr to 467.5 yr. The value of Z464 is 1.30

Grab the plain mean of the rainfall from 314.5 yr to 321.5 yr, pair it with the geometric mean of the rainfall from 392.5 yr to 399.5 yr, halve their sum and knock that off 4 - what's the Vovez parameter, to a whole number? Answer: -35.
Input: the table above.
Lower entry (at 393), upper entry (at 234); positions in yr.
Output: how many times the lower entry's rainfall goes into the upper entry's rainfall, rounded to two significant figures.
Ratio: 1.9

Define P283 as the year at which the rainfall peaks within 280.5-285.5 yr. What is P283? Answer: 281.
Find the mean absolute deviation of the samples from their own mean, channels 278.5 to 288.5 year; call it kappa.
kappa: 2.3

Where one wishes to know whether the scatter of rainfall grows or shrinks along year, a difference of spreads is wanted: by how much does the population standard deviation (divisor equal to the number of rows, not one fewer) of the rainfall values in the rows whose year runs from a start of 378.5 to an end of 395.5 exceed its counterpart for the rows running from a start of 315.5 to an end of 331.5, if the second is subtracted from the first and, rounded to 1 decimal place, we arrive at -0.1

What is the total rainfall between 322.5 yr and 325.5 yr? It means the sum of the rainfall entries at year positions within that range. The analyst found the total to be 132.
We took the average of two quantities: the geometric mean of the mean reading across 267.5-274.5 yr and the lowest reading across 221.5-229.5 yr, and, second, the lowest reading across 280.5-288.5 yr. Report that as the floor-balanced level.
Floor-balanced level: 56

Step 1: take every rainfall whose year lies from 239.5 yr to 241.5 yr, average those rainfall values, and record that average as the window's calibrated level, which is 54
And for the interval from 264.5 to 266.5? 55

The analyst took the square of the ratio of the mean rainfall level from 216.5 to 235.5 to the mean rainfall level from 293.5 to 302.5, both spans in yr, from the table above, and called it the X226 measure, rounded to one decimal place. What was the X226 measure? 1.5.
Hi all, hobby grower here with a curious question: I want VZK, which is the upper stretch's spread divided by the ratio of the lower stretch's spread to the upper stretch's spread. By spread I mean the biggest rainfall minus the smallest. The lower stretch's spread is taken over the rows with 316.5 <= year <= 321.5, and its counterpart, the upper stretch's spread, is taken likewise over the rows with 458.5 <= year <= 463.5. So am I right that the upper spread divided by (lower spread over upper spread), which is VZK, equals 2.9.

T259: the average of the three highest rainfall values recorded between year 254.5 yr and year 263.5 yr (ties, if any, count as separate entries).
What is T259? 56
